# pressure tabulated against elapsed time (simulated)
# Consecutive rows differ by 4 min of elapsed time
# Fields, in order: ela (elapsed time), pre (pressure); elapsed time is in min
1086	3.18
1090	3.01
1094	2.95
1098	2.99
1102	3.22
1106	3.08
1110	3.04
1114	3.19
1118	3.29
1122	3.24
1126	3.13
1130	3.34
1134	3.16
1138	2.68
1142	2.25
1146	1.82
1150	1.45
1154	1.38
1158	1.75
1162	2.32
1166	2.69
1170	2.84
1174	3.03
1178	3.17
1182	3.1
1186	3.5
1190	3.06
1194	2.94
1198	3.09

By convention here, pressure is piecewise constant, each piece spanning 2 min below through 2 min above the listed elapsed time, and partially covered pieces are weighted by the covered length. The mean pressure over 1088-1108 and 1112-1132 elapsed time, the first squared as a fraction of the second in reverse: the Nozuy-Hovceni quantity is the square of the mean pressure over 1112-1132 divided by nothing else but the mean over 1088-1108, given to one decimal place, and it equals 3.4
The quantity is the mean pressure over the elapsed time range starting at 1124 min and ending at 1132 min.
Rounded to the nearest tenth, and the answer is 3.2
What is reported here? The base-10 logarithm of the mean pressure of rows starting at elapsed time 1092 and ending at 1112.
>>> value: 0.485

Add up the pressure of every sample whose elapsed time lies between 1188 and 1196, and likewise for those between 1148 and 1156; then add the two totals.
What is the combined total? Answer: 8.8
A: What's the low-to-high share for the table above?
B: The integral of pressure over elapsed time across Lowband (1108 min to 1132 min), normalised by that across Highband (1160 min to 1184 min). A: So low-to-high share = 1.12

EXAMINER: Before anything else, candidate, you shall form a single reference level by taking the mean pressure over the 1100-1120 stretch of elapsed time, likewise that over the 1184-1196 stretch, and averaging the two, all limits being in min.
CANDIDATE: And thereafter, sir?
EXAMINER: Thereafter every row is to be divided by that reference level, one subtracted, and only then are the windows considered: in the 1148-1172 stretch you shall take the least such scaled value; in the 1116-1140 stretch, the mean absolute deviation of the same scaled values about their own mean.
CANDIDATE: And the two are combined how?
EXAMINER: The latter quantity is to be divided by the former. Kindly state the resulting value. -0.1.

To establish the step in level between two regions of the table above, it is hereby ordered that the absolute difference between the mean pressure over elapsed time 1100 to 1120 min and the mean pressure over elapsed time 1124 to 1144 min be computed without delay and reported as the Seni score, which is 0.25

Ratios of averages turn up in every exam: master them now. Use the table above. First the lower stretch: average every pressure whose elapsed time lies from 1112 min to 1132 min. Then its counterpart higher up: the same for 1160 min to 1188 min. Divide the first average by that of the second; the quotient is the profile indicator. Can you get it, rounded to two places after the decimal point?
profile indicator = 1.10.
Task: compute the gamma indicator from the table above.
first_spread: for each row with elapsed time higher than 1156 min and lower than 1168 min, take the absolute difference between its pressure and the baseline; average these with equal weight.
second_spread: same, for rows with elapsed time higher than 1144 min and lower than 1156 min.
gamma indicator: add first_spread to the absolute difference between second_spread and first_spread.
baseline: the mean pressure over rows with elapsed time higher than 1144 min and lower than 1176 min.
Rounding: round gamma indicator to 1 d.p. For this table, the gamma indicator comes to 0.6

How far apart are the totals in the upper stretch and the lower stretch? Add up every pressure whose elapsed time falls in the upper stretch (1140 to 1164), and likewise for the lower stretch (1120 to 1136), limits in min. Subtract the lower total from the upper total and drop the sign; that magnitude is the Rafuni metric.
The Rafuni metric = 1.9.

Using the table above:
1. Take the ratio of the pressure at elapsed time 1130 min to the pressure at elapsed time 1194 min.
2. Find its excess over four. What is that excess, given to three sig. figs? -2.86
